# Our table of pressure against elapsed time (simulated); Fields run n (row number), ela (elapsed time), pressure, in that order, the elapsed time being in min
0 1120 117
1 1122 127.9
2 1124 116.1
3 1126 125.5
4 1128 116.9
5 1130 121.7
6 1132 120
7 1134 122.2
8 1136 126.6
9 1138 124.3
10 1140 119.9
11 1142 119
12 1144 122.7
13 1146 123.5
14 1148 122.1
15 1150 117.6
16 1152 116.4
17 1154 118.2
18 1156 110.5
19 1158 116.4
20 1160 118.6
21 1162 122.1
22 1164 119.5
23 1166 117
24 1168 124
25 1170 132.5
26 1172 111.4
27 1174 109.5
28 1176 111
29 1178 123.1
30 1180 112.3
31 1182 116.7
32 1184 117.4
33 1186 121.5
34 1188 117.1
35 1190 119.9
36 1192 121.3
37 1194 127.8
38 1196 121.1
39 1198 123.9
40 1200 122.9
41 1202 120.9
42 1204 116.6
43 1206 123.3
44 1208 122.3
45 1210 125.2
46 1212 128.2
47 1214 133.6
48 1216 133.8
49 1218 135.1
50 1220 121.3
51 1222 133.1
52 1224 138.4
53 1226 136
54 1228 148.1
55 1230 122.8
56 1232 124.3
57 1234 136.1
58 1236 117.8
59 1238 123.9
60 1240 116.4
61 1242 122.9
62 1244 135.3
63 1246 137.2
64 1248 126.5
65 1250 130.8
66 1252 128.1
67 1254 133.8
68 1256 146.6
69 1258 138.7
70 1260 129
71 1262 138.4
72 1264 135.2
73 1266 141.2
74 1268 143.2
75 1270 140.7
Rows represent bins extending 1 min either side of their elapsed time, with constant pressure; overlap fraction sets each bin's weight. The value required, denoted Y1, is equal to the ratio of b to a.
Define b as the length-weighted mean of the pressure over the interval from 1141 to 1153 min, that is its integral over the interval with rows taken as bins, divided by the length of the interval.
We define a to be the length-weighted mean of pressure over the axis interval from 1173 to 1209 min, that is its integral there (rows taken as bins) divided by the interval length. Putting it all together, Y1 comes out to 1.01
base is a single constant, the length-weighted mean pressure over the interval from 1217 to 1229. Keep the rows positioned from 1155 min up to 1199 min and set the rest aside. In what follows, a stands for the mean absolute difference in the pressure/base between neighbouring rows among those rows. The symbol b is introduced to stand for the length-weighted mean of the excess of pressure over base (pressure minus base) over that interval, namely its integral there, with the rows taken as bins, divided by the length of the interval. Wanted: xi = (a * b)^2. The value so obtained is 0.43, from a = 0.040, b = -16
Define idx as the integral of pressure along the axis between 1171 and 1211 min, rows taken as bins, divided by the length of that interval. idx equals 119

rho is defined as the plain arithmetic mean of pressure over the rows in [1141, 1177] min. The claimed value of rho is 118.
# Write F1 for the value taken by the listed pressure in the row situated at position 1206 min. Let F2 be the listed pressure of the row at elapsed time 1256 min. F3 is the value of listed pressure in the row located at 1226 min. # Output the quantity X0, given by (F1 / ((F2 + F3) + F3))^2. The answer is 0.087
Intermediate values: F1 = 123.3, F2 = 146.6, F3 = 136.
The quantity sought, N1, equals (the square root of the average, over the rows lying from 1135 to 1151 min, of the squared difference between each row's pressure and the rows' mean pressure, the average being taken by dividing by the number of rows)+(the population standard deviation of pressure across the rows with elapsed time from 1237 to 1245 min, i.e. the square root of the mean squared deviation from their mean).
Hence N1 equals 9.6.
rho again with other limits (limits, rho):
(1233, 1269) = 132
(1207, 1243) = 129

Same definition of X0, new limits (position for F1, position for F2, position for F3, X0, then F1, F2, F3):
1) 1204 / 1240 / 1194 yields 0.098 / 116.6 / 116.4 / 127.8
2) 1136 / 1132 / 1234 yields 0.104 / 126.6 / 120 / 136.1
